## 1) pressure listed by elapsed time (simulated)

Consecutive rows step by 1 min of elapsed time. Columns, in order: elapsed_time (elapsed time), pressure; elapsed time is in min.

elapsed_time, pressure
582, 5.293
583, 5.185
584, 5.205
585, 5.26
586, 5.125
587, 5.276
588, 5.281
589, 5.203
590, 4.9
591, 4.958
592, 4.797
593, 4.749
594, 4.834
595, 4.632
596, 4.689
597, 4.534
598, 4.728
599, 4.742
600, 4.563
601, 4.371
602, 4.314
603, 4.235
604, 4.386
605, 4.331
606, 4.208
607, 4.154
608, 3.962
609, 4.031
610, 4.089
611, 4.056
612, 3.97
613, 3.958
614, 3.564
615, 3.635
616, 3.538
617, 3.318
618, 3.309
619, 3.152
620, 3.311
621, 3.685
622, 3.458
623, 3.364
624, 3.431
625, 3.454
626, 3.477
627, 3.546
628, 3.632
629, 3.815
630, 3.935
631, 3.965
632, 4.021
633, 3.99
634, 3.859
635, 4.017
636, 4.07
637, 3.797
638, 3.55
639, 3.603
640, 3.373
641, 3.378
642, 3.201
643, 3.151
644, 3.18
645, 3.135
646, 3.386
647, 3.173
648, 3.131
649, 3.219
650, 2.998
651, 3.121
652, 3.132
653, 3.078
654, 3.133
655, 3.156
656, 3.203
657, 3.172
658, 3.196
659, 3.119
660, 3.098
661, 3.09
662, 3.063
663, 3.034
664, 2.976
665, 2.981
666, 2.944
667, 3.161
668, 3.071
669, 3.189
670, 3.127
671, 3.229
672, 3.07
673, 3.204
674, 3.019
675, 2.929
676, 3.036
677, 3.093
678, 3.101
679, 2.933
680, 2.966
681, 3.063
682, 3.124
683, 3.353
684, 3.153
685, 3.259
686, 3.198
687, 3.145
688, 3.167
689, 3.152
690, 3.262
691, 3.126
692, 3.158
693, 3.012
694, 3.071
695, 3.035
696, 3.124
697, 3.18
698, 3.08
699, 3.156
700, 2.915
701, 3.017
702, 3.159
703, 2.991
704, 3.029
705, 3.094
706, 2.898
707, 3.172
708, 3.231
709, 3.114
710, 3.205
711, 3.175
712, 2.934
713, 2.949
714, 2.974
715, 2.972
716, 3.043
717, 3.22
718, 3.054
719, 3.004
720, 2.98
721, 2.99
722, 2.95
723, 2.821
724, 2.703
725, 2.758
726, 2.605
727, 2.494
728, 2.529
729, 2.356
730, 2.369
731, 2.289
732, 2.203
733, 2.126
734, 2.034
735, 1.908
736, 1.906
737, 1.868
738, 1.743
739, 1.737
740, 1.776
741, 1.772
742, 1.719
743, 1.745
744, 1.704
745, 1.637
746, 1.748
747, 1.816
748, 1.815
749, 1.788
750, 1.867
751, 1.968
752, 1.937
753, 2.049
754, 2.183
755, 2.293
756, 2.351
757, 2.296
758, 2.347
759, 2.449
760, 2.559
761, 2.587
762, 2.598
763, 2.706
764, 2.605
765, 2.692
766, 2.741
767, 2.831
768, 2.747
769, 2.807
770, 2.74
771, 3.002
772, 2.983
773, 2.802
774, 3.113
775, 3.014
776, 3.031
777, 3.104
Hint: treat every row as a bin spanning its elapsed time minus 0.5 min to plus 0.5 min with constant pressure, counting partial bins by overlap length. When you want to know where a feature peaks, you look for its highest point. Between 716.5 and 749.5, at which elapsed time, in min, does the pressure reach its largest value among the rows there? 717 min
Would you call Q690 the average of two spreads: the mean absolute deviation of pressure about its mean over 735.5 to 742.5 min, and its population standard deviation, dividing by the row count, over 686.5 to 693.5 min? 0.062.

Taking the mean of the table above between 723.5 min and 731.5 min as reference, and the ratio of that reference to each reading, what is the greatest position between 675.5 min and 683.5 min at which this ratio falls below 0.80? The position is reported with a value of 683 min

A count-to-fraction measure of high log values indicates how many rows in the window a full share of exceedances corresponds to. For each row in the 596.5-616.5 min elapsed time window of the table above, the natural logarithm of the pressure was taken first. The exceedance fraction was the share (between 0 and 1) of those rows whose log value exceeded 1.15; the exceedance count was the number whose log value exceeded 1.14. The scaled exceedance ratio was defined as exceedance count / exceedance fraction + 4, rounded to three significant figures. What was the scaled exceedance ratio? 24.0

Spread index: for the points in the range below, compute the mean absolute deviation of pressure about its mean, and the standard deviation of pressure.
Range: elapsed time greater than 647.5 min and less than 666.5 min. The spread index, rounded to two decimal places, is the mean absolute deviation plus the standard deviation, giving 0.14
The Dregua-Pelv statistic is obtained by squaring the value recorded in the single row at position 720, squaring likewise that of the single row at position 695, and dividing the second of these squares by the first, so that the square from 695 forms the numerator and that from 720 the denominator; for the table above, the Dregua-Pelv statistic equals 1.0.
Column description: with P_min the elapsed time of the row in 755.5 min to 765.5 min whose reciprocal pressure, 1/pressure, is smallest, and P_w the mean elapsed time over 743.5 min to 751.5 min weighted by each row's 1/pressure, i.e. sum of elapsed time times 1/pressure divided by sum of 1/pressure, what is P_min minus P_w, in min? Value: 15.6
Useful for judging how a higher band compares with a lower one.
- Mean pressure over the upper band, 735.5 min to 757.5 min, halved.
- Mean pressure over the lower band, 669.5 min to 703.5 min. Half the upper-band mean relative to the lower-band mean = 0.31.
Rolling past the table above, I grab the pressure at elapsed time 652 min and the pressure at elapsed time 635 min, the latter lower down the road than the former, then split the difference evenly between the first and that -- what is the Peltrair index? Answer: 3.6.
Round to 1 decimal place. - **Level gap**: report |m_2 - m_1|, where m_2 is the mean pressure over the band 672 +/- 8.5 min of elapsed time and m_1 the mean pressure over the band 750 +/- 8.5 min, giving 1.1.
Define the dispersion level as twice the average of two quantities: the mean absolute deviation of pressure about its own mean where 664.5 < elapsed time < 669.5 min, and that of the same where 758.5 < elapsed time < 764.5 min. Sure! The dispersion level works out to 0.139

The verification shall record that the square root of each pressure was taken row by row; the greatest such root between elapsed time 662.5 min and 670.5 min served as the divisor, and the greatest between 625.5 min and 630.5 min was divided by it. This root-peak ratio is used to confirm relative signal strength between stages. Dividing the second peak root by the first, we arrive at 1.11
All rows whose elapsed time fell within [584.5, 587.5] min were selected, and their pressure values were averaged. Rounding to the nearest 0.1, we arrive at 5.2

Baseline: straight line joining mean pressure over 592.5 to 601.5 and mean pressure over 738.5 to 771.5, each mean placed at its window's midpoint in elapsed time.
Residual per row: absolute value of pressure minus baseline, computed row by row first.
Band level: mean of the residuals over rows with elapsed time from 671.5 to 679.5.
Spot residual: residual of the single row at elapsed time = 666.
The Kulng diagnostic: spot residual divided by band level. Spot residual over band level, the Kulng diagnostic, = 1.6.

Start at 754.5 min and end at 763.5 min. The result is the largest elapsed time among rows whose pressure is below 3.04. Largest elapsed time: 763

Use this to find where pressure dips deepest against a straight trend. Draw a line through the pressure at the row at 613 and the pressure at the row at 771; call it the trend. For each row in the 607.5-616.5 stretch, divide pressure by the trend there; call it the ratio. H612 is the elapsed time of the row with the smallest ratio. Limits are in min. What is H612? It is 616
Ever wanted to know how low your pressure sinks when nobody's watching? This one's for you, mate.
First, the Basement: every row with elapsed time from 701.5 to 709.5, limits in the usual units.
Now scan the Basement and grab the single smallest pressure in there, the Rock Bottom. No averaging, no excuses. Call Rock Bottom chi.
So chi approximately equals 2.898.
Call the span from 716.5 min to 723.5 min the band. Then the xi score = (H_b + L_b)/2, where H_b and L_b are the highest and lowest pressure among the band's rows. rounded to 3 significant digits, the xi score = 3.02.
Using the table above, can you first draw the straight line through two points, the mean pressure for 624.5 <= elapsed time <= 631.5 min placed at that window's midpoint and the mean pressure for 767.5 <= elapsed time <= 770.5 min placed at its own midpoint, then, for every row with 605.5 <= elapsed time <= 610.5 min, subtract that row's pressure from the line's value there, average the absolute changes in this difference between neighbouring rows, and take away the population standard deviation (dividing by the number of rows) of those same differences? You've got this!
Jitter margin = 0.01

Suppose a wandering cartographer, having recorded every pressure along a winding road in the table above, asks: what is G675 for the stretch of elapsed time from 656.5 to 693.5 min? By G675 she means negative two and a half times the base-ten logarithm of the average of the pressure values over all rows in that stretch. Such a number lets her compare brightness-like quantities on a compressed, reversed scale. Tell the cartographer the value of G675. -1.23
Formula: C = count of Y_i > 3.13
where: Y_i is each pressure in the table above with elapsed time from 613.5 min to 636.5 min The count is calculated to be 23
